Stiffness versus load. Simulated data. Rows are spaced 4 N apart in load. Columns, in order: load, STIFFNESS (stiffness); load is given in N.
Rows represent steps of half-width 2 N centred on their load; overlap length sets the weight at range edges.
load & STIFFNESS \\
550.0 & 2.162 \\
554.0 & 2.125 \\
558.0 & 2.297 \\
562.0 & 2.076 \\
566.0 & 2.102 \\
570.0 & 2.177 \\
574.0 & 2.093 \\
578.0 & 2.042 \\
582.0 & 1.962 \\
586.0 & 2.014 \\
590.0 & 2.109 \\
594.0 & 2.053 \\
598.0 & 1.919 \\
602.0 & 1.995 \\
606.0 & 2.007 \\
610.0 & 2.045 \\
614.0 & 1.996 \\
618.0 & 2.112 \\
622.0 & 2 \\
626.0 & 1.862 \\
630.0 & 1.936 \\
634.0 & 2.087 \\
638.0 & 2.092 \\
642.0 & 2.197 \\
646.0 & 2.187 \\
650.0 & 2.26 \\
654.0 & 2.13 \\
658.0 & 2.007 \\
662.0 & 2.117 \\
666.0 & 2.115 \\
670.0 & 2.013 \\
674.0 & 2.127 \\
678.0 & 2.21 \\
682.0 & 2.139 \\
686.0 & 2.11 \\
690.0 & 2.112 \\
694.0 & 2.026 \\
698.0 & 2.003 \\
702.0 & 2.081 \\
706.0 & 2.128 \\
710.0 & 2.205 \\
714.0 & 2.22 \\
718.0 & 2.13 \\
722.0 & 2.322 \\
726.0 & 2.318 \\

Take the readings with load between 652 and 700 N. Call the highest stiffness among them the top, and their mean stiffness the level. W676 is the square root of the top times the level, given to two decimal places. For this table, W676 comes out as 2.15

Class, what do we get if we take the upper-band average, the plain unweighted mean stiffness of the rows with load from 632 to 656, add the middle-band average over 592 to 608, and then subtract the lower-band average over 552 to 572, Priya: 2.0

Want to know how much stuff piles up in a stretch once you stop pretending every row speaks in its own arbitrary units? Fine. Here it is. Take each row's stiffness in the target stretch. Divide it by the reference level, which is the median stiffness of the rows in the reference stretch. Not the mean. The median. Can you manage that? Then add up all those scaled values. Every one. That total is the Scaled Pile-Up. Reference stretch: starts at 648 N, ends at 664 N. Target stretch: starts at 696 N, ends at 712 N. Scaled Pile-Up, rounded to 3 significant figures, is 3.96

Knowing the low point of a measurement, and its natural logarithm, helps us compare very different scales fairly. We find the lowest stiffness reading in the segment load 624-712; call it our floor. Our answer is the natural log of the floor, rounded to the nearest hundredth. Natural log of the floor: 0.62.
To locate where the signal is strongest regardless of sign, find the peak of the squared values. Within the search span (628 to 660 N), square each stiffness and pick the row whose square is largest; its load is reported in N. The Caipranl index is 650.0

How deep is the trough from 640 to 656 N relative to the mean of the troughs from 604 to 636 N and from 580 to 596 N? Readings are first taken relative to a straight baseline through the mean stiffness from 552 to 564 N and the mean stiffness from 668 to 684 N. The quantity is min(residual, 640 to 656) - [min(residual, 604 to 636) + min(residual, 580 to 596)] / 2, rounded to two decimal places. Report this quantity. 0.24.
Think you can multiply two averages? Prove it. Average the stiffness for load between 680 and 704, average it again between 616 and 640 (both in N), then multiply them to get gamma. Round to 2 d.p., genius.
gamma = 4.19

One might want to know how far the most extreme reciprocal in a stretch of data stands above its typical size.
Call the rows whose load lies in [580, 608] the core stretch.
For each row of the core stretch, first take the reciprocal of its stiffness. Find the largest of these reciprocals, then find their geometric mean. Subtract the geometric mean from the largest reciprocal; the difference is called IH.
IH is 0.023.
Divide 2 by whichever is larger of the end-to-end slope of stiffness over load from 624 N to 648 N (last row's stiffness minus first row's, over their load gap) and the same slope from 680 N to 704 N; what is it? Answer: 123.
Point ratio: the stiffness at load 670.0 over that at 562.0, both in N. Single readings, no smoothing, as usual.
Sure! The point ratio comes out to 0.97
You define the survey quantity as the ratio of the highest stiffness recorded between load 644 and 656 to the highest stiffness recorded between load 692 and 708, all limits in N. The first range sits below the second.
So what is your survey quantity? 1.06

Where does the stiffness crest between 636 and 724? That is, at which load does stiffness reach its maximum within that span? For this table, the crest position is 722.0 N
